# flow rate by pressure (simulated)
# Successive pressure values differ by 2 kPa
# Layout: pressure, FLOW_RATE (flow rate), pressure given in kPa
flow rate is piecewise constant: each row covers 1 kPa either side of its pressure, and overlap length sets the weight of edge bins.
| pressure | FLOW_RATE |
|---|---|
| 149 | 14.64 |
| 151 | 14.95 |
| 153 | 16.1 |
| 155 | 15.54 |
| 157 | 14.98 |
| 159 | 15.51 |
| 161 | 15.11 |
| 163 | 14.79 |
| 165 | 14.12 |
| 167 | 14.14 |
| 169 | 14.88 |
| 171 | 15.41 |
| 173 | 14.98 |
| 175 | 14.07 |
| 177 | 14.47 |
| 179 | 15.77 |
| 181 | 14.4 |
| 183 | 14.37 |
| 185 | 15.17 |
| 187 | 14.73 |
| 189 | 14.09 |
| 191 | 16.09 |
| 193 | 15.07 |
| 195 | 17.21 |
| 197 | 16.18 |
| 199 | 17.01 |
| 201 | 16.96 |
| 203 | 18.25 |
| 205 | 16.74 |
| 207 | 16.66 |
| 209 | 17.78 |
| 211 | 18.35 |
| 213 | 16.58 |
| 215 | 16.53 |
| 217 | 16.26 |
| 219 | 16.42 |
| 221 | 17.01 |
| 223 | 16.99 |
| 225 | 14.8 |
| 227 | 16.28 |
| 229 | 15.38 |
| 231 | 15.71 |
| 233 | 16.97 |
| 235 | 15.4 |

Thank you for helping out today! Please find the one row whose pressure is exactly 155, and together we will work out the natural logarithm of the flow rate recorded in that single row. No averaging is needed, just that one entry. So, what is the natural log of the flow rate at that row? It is 2.74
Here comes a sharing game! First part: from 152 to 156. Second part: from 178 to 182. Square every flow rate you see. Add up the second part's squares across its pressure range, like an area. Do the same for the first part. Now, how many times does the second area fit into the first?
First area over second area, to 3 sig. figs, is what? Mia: 1.10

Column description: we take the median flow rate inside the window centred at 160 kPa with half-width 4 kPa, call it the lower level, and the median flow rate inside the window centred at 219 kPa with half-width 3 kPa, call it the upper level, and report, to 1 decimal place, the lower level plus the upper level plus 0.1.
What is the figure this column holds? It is 31.6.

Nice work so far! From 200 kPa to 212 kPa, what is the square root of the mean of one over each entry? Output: 0.240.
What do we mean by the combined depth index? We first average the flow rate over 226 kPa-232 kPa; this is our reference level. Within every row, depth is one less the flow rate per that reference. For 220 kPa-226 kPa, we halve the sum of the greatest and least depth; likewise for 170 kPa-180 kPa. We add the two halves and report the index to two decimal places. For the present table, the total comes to 0.05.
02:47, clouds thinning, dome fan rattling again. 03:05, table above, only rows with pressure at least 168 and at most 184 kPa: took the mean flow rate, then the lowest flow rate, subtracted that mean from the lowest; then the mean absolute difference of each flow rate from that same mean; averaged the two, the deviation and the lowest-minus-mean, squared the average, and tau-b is 0.017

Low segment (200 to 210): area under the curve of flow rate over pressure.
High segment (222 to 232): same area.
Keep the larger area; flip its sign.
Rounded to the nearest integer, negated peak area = -173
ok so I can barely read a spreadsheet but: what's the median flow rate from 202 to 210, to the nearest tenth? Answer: 17.3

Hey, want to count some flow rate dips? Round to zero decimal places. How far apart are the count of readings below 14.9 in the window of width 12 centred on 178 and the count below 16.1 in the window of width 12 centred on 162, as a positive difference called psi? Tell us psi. 2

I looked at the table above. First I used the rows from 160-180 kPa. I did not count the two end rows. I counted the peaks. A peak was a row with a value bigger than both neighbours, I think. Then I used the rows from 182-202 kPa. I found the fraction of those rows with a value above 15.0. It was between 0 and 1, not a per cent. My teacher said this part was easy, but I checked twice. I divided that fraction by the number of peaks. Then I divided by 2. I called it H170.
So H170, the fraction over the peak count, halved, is 0.35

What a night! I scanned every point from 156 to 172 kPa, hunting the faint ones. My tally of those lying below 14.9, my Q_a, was 4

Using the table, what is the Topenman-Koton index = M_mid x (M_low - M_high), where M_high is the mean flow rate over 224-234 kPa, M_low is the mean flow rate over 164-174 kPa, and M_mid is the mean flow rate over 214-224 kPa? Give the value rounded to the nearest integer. -19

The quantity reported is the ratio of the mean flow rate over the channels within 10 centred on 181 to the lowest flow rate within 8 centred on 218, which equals 0.91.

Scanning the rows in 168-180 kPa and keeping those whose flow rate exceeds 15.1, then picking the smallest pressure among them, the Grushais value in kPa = 171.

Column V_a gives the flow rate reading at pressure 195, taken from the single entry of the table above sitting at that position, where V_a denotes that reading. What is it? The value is 17.21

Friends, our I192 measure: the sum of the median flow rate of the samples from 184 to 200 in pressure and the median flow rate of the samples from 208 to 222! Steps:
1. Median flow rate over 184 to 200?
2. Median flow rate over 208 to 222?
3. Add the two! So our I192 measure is 32.2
